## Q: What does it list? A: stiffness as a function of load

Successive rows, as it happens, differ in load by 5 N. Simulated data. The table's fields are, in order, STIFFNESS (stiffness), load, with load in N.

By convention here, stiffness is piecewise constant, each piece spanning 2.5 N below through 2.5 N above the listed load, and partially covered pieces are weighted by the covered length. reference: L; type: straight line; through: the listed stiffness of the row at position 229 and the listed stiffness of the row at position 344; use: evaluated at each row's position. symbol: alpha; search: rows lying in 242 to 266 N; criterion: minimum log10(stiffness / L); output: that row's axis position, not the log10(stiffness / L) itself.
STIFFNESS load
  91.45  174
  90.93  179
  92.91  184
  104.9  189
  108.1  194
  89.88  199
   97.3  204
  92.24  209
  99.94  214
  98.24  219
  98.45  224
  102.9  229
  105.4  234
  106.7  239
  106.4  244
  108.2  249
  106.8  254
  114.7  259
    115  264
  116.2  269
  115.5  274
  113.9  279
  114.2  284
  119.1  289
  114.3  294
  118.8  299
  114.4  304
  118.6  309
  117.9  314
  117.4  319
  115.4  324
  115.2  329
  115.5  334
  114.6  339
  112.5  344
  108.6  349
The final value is 254 N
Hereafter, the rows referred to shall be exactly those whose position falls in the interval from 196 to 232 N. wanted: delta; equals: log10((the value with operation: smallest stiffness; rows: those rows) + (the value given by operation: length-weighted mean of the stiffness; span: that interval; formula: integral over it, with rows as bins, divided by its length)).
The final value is 2.27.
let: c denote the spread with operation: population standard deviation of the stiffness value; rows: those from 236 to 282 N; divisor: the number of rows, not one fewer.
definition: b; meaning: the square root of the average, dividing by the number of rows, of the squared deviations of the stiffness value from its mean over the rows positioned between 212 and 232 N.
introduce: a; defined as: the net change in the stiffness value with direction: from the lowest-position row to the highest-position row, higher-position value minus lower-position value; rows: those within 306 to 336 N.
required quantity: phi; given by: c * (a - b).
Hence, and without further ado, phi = -20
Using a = -3.1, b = 1.9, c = 4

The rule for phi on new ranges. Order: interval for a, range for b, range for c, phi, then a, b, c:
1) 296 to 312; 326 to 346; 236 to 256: -1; -0.2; 1.2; 1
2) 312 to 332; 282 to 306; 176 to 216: -32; -2.7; 2.3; 6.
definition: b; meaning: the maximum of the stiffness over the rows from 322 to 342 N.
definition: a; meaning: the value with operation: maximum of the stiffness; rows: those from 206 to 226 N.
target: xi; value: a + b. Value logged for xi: 215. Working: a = 99.94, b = 115.5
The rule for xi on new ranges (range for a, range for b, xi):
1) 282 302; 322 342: 235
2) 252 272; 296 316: 235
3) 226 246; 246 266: 222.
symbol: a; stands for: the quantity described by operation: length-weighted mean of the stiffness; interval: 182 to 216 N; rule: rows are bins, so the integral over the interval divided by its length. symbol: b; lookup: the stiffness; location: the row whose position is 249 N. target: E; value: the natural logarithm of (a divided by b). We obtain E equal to -0.100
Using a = 98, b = 108.2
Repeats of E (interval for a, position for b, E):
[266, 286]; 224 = 0.155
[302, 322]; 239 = 0.093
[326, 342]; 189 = 0.092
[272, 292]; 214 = 0.146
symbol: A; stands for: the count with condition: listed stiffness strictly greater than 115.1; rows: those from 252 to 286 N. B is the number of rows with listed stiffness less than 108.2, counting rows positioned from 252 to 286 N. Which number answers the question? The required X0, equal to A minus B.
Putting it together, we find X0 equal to 1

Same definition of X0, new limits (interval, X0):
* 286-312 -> 3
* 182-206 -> -5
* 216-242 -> -5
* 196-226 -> -6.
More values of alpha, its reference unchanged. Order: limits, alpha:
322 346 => 344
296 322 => 304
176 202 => 199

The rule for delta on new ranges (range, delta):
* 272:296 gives 2.36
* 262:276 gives 2.36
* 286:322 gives 2.36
